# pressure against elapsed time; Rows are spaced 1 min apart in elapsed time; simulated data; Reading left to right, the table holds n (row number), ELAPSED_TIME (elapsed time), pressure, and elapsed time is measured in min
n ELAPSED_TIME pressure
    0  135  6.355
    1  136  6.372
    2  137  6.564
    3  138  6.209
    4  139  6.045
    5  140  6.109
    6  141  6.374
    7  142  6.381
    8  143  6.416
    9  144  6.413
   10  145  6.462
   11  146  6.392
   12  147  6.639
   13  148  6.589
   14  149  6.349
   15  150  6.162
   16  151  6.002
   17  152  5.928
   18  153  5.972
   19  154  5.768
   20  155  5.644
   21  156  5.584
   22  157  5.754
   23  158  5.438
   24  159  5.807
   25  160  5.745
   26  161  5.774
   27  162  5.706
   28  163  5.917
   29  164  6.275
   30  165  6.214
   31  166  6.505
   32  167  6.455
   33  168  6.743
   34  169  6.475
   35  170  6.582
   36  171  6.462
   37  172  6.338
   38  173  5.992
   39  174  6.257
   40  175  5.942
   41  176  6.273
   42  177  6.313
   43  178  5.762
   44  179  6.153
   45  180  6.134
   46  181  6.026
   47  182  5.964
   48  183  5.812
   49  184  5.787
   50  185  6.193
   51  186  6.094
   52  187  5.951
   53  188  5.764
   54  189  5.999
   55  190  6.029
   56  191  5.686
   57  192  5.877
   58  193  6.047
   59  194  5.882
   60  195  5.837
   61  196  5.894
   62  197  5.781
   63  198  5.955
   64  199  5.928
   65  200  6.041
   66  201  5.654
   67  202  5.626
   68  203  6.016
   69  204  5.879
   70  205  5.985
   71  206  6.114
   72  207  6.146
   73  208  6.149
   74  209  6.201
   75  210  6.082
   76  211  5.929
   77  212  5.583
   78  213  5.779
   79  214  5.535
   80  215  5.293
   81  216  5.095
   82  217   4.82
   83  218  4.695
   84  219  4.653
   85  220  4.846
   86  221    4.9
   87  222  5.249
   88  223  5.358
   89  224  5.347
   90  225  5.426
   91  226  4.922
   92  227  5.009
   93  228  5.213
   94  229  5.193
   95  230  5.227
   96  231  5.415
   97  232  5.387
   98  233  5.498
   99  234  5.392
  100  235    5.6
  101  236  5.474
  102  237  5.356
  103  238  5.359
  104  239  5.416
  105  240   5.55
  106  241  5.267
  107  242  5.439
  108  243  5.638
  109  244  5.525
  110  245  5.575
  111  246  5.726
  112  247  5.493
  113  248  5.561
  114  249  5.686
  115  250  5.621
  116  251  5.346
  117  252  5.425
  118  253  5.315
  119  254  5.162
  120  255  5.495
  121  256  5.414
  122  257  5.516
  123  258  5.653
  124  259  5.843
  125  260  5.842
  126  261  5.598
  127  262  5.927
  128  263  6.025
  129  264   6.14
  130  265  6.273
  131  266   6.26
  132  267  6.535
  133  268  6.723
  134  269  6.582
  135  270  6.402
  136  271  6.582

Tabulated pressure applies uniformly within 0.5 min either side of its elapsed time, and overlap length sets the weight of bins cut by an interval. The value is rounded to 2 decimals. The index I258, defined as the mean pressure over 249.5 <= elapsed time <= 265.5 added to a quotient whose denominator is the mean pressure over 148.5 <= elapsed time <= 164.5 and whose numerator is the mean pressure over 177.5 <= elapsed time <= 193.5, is 6.68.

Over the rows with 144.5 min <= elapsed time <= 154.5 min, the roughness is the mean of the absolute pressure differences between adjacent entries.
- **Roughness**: 0.142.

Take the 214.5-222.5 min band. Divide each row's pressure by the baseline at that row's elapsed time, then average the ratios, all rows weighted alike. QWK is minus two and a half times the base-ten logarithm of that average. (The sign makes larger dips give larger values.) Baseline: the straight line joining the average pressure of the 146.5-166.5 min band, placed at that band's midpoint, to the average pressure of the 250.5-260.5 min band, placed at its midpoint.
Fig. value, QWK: 0.15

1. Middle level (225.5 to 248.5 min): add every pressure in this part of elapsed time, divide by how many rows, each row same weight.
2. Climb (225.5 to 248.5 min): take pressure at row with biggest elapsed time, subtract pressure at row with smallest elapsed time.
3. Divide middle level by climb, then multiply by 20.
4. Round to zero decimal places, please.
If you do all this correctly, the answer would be 169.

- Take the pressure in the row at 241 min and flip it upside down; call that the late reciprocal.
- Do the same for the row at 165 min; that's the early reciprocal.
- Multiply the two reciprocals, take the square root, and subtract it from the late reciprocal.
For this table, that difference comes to 0.0151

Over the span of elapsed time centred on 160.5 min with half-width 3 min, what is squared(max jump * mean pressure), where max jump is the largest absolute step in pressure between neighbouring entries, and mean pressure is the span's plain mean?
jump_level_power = 4.5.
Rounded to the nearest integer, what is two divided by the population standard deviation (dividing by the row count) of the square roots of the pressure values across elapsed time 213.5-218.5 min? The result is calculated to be 30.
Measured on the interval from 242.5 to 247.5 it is 114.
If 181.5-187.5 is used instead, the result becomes 68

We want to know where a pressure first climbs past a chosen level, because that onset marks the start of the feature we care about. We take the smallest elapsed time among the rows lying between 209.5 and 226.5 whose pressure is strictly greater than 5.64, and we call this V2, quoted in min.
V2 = 210 min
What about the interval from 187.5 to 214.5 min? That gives 188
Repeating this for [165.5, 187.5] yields 166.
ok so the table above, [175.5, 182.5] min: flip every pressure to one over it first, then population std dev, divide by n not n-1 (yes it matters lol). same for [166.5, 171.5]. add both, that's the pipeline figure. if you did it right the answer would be 0.0074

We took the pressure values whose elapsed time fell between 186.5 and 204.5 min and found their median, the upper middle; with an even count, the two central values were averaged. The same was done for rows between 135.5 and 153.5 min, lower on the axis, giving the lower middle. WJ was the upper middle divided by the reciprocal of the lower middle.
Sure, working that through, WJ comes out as 37.5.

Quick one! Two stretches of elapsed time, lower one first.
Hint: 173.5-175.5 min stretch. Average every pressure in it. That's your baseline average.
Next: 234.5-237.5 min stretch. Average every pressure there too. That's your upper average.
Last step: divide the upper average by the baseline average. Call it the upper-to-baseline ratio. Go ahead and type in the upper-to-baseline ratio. 0.90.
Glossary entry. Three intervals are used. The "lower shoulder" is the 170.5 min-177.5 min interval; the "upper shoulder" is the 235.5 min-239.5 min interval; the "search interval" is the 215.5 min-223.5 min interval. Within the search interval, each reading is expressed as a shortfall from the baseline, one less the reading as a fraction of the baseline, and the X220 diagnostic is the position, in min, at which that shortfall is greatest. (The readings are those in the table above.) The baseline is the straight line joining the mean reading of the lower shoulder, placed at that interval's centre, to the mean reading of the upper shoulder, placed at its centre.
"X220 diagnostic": 219 min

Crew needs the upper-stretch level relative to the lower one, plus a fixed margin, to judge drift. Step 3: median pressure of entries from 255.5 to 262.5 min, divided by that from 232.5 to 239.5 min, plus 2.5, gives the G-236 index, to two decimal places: 3.54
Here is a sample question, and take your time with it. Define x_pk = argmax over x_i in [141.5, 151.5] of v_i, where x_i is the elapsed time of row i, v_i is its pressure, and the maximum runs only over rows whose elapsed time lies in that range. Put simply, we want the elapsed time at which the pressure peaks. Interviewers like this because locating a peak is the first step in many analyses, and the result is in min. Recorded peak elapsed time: 147 min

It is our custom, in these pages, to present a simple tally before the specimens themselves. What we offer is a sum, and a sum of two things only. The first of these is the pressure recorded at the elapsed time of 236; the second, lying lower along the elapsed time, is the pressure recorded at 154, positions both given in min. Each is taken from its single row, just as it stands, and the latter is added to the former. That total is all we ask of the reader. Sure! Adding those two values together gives 11.2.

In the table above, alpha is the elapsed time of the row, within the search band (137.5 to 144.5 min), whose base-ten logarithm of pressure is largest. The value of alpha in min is 143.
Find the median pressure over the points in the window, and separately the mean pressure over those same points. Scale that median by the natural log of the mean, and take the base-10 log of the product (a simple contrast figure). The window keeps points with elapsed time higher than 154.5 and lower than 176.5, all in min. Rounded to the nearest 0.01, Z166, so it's 1.04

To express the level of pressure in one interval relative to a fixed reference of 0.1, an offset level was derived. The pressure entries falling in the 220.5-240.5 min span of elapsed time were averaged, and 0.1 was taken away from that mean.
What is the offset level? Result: 5.21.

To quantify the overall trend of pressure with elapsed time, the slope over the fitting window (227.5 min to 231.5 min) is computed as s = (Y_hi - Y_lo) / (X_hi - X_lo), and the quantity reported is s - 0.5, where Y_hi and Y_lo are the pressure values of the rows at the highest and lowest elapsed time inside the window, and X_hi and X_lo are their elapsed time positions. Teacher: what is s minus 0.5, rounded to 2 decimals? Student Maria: -0.43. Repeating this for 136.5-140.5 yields -0.65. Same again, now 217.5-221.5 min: -0.43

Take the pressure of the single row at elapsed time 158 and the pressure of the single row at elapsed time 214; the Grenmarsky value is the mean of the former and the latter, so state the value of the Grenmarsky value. 5.5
